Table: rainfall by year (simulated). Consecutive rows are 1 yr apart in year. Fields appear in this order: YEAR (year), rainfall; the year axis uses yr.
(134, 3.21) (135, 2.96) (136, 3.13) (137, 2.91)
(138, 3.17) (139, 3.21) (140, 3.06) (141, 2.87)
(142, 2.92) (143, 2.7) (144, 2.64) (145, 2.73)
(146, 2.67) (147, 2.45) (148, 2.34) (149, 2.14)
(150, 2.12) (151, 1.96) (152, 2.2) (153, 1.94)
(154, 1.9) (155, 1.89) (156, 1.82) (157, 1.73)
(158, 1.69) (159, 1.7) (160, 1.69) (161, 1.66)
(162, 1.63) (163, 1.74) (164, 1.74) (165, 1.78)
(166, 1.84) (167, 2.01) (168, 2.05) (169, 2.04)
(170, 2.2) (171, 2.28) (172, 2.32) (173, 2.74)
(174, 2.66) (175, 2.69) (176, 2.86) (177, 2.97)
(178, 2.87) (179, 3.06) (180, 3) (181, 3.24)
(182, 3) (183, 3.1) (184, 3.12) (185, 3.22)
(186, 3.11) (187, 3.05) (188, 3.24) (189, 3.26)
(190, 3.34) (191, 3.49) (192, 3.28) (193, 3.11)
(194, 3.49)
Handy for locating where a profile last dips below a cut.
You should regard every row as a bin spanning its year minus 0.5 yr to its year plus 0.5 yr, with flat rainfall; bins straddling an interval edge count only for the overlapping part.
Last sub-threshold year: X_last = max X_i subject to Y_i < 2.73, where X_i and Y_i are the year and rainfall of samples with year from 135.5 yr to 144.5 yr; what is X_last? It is 144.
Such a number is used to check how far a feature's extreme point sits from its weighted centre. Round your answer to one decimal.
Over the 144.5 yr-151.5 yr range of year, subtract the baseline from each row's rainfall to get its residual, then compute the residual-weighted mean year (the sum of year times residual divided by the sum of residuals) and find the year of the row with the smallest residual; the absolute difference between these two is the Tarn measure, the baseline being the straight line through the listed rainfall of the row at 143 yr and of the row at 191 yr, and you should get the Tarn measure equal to 1.6 yr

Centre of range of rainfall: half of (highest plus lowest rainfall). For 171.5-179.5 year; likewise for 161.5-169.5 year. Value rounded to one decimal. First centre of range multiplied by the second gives 4.9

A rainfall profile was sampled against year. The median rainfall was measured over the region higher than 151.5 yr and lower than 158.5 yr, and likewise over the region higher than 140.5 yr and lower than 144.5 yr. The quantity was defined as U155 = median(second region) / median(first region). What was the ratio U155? 1.5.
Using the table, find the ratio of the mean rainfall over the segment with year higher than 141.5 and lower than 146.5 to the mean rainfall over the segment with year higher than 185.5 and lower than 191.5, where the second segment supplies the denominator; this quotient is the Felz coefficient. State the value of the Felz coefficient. 0.84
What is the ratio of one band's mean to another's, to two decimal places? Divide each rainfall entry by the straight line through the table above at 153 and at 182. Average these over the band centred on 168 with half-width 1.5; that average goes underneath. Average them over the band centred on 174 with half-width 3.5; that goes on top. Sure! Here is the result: 1.19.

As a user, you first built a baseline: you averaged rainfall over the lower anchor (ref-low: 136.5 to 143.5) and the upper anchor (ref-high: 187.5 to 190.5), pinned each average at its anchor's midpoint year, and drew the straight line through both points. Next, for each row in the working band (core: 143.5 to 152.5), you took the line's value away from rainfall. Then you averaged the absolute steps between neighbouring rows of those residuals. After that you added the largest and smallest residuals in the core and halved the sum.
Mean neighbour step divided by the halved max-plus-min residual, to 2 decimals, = -0.21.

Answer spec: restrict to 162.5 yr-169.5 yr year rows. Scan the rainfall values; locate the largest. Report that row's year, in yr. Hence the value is 168 yr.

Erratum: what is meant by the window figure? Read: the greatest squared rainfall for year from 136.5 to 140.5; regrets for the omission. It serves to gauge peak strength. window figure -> 10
